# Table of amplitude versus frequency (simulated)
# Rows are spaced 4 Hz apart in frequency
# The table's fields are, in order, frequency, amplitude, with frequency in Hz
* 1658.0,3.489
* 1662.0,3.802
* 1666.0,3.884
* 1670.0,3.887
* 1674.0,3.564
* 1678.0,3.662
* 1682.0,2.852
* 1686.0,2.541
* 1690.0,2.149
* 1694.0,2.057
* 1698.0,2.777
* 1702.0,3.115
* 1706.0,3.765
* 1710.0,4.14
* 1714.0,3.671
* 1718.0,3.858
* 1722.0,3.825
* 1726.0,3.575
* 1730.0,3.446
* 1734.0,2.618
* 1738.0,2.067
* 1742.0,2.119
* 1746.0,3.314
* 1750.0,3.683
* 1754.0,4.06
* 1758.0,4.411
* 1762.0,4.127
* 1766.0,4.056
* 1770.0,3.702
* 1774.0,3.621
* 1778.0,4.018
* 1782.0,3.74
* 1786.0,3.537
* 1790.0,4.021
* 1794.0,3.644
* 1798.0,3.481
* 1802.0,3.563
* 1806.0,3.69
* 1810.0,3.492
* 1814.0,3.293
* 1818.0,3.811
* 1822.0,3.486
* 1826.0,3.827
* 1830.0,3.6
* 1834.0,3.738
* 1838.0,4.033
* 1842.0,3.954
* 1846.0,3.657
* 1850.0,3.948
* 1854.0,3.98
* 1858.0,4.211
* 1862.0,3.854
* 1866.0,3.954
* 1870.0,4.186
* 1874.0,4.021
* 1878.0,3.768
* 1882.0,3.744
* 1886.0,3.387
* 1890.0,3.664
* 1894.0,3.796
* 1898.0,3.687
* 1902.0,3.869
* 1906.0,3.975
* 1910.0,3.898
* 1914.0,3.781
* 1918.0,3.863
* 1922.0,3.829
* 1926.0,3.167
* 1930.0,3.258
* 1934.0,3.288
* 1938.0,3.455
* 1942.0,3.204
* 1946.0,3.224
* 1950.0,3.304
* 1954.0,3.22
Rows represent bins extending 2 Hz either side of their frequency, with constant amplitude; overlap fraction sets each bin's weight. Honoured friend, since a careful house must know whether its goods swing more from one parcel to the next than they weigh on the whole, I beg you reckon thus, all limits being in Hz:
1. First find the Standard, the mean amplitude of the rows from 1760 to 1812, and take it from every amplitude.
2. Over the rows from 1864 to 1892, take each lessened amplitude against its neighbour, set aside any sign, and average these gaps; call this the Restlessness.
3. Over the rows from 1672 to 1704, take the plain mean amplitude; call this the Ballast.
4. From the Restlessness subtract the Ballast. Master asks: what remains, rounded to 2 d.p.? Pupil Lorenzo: -2.62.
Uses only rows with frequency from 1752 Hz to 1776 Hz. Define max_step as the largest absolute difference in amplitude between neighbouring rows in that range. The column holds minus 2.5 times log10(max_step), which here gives 1.13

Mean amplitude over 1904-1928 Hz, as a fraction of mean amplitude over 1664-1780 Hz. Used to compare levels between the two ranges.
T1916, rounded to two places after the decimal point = 1.10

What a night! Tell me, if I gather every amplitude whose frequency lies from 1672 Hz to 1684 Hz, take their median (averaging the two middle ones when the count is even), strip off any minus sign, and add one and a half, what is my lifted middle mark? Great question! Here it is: 5.1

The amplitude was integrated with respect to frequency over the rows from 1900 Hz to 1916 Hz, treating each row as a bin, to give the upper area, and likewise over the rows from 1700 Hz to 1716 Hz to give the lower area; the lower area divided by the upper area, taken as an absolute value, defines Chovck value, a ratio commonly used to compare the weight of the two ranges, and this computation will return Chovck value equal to 0.95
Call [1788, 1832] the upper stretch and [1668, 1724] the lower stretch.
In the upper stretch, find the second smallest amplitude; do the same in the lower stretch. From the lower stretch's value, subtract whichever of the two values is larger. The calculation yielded -1.3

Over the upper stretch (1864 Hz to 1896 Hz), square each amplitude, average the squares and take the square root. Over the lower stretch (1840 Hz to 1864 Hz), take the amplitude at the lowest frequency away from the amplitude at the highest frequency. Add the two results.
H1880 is 3.7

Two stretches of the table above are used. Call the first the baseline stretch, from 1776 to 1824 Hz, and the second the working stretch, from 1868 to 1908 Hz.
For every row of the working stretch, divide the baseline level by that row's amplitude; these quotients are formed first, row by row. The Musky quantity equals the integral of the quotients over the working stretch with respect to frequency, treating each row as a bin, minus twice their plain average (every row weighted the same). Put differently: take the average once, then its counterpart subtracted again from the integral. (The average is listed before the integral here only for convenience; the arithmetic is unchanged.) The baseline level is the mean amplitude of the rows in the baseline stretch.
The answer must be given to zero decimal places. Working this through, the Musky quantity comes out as 36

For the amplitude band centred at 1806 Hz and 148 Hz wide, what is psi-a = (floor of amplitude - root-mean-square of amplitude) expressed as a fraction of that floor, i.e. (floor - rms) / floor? -0.80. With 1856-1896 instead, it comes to -0.14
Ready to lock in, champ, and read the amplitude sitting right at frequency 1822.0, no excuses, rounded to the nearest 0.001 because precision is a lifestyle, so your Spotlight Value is 3.486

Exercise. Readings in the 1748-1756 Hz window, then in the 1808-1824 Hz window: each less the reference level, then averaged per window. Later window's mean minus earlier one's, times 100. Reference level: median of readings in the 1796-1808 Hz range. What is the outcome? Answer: -35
